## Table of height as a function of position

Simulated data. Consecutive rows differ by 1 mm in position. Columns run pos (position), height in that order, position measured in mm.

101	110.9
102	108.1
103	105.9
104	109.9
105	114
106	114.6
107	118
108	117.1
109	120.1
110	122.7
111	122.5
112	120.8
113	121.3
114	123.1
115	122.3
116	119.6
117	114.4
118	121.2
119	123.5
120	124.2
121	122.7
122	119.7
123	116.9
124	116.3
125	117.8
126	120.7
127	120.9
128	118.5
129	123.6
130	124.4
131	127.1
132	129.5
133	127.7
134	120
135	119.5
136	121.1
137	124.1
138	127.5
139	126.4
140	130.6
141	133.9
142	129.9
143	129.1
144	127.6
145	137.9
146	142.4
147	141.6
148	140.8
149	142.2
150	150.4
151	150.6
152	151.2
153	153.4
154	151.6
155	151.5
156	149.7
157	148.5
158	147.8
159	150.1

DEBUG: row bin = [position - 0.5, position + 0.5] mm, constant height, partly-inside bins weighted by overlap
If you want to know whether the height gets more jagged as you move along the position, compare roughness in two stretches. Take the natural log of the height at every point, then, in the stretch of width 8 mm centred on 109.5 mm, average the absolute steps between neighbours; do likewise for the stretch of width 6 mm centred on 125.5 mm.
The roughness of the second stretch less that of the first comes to -0.002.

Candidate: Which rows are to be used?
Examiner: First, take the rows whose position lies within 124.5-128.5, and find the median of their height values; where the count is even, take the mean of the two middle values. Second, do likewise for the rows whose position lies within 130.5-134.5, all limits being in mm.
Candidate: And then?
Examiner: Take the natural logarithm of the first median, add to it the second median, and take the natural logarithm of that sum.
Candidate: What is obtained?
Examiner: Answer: 4.88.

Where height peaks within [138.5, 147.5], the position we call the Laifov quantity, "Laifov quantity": 146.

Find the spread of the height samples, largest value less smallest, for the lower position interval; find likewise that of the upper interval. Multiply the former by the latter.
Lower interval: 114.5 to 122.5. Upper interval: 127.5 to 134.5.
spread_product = 108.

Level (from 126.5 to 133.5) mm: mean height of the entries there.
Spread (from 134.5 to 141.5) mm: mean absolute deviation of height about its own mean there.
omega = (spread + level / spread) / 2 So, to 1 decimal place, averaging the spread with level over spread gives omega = 17.8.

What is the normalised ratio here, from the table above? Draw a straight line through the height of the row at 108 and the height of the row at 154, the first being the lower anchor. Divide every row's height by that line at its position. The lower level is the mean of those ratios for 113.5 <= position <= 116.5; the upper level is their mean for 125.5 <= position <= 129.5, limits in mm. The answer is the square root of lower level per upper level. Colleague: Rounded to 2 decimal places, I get 1.04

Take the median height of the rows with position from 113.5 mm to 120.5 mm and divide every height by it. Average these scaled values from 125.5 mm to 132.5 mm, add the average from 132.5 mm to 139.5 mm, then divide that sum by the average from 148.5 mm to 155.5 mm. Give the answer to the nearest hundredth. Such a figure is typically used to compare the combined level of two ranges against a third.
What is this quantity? 1.65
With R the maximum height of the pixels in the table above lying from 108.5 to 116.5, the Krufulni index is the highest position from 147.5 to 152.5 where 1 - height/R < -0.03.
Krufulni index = 152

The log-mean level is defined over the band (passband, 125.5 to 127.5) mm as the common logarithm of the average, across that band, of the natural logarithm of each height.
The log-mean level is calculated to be 0.681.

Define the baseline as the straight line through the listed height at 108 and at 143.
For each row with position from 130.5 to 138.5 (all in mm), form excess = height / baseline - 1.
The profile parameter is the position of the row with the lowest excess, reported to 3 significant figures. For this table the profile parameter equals 135 mm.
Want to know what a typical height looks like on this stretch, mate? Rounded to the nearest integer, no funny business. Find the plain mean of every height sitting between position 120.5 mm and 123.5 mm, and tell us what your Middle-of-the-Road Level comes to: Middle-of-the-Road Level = 120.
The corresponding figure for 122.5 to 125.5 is 117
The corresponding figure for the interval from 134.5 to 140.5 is 125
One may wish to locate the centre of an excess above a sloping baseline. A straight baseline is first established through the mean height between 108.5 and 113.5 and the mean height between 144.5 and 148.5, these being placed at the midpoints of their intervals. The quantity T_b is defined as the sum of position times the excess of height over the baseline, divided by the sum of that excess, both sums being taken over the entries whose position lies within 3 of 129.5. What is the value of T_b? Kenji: 128.9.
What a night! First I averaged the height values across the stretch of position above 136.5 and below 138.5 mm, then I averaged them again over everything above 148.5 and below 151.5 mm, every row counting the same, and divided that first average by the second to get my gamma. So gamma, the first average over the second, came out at 0.85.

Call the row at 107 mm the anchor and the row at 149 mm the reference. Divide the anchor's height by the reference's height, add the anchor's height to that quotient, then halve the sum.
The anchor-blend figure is 59.4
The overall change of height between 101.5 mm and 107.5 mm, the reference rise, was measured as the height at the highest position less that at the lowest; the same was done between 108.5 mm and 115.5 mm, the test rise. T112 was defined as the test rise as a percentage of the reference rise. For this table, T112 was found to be 22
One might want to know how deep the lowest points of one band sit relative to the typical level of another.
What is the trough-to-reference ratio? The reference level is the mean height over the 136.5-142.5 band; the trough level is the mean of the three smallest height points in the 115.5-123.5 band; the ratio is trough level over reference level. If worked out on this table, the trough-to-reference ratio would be 0.909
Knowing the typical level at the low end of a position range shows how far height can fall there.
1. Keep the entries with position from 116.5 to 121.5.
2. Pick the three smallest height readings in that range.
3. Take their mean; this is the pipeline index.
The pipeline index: 119.4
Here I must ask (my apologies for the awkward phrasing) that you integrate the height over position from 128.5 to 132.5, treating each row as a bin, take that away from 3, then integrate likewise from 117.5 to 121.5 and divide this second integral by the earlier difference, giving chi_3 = -0.98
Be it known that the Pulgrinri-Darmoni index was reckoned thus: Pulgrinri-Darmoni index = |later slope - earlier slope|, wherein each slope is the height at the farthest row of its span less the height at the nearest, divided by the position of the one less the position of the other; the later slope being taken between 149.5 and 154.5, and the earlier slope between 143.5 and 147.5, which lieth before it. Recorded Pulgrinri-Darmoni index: 4.4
